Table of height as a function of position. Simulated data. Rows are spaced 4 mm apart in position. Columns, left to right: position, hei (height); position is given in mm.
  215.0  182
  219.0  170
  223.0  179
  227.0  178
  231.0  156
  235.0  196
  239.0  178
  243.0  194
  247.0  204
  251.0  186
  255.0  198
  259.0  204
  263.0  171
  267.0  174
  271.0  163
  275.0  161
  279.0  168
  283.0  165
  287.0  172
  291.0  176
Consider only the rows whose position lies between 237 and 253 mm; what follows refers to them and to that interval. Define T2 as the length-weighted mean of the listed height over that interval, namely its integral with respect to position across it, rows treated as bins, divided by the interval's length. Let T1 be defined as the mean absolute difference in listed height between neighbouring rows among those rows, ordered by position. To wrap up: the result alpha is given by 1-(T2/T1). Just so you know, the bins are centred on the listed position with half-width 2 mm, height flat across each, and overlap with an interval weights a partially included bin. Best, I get -12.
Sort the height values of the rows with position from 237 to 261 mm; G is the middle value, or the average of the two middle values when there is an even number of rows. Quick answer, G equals 196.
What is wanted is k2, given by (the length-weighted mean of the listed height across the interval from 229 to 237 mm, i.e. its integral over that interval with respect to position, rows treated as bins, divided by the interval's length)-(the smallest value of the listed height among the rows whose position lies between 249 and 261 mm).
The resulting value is -10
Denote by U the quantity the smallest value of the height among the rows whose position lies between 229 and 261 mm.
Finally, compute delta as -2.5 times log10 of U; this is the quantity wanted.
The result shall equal -5.48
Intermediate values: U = 156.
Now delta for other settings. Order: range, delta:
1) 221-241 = -5.48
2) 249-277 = -5.52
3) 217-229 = -5.58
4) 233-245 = -5.63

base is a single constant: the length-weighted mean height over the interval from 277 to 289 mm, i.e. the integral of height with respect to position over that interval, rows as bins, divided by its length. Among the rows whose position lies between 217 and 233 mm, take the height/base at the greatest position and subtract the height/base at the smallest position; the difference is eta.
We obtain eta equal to -0.08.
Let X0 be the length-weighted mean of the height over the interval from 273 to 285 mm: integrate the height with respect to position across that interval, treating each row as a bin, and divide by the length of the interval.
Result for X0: 165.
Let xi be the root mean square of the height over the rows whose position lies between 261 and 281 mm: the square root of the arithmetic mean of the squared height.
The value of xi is 167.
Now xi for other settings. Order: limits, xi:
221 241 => 178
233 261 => 194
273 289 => 167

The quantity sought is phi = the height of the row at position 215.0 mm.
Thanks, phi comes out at 182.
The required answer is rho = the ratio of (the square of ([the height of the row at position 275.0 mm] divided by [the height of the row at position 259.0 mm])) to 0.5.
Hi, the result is 1.2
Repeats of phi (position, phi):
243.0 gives 194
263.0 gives 171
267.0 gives 174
